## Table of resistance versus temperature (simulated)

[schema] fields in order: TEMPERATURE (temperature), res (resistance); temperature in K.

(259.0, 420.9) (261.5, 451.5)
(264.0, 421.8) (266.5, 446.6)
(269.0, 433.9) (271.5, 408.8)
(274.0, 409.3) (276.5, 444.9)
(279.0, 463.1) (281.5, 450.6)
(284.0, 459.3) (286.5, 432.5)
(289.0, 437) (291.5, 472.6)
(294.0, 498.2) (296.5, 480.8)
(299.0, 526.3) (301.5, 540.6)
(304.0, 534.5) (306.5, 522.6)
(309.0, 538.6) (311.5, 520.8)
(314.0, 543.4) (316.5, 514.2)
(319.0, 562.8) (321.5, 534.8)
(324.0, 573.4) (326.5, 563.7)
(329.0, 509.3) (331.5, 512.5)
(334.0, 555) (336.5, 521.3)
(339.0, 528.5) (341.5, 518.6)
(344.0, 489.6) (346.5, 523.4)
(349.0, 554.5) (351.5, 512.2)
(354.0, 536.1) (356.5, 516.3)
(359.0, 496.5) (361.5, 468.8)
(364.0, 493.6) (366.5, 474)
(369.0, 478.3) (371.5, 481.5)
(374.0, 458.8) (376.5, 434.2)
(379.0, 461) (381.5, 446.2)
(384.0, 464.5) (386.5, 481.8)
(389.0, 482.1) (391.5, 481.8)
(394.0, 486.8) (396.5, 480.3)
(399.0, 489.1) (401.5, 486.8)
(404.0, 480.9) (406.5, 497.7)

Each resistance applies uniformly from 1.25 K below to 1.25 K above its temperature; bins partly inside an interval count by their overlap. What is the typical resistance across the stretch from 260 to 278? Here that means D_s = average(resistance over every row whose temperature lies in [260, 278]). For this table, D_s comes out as 431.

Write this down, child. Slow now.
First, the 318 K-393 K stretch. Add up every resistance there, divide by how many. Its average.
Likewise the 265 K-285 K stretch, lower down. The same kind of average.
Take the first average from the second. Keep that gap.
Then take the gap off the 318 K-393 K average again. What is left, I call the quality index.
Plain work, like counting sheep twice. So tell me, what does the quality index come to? 568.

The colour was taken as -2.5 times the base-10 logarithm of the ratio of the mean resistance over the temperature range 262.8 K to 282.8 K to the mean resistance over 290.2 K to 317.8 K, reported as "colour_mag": 0.19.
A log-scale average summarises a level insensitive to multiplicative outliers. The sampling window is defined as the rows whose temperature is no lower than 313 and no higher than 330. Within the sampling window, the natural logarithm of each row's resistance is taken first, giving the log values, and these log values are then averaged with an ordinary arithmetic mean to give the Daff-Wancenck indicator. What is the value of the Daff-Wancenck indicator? 6.30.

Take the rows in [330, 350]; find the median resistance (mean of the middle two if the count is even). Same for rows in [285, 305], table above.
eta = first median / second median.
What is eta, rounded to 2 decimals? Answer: 1.07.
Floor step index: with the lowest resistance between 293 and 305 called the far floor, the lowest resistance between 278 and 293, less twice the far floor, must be -529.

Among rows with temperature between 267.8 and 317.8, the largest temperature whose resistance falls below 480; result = 291.5 K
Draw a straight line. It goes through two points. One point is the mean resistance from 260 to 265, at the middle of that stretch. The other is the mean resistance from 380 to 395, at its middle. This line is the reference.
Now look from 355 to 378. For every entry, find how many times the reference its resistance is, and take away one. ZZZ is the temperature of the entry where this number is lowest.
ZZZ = 376.5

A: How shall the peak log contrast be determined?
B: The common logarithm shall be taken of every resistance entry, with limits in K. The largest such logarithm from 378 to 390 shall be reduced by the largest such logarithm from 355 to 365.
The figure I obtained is -0.030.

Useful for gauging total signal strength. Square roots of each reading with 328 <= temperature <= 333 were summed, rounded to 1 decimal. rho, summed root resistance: 45.2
